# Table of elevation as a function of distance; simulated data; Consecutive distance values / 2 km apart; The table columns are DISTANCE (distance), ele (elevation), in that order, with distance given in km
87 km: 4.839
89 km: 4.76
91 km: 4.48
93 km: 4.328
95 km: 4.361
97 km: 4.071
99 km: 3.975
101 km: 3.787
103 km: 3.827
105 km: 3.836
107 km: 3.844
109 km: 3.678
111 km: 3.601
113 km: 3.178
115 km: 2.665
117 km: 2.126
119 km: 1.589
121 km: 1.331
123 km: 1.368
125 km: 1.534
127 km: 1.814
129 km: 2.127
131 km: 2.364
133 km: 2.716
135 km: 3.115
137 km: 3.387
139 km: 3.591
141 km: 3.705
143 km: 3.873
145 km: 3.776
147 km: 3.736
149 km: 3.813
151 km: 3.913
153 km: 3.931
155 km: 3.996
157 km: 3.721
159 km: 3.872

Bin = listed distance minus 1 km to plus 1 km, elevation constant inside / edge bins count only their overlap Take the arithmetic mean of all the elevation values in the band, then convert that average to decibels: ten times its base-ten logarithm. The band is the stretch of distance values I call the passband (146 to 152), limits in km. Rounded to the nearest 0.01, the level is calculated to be 5.82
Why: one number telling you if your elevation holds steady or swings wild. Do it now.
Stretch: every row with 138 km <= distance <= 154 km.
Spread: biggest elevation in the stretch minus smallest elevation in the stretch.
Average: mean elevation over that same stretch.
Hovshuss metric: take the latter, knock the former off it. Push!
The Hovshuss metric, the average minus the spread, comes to 3.5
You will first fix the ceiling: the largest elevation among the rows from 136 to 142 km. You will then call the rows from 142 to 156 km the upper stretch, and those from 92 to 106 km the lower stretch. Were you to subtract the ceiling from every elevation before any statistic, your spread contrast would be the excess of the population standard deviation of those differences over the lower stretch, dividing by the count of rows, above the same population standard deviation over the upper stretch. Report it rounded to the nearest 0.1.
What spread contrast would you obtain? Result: 0.1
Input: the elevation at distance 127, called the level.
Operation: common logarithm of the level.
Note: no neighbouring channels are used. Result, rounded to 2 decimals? 0.26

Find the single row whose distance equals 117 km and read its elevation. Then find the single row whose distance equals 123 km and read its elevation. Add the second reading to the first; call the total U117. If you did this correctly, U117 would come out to 3.5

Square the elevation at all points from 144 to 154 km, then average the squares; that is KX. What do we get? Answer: 14.7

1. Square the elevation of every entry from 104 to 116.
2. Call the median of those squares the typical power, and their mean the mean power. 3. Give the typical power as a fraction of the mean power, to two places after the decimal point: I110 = 1.09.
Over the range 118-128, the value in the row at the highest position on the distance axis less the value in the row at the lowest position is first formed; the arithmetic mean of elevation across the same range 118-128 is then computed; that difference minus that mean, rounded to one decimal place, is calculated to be -1.3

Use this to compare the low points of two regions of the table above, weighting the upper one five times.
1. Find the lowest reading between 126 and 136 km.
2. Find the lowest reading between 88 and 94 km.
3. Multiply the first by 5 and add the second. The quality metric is 13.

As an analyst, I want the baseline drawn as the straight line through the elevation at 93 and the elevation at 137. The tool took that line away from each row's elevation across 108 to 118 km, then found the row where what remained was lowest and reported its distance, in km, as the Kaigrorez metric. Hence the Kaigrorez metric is 117 km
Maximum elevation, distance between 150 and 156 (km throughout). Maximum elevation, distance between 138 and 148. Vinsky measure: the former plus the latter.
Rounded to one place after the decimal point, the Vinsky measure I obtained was 7.9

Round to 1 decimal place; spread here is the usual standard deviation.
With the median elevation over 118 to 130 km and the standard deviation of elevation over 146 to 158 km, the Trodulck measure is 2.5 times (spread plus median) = 4.2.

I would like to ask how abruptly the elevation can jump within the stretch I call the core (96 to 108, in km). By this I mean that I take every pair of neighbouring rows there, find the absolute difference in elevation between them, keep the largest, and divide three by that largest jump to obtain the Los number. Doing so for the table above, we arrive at 16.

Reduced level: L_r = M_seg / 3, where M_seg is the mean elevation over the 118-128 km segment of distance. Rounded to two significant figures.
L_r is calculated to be 0.51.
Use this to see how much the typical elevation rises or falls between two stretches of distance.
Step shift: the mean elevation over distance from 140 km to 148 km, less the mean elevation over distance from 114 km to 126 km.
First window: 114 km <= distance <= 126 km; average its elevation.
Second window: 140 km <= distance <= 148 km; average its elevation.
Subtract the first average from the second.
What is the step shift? 2.0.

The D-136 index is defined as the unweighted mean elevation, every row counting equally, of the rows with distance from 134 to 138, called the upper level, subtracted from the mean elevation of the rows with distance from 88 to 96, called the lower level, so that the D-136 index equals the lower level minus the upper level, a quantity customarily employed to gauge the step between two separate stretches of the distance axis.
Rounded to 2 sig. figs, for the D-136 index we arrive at 1.2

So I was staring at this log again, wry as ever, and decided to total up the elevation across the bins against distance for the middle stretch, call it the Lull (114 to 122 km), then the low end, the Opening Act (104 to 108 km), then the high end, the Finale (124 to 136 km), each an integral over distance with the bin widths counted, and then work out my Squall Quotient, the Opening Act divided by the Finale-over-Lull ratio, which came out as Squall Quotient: 9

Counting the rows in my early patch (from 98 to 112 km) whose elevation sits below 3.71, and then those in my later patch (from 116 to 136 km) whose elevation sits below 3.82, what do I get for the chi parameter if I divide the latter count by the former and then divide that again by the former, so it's 2.50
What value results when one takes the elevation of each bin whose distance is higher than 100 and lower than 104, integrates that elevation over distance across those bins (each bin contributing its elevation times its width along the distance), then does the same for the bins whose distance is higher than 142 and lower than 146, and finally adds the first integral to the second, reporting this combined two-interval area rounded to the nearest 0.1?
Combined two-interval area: 30.5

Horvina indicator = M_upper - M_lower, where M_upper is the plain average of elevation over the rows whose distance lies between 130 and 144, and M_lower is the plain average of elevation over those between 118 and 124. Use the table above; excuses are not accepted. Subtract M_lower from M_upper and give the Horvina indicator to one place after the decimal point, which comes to 1.8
